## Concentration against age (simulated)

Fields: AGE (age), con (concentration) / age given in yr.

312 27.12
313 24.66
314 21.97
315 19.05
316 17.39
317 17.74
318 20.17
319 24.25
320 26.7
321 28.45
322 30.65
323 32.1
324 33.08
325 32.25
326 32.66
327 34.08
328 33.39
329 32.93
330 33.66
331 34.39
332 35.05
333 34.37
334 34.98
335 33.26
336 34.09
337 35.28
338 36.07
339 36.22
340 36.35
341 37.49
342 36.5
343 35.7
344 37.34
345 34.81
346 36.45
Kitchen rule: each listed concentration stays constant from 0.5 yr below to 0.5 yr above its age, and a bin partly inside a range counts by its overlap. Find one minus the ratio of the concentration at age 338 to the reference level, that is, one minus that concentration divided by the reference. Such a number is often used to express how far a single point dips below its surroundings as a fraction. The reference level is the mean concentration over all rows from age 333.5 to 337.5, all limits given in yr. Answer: -0.048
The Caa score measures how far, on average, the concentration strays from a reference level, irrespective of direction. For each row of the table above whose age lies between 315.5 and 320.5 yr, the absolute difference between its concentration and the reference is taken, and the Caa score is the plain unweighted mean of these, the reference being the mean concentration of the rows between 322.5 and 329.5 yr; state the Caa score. 11.7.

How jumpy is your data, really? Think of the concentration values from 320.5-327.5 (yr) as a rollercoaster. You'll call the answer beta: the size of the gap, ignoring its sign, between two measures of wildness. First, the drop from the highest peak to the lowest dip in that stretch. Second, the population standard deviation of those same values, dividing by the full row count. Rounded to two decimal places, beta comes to 3.92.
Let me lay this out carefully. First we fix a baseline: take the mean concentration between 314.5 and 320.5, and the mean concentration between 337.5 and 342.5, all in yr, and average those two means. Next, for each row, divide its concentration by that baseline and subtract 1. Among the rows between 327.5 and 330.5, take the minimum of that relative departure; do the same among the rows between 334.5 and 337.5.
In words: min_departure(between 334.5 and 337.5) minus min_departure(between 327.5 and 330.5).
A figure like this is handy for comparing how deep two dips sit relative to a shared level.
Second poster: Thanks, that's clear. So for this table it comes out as 0.01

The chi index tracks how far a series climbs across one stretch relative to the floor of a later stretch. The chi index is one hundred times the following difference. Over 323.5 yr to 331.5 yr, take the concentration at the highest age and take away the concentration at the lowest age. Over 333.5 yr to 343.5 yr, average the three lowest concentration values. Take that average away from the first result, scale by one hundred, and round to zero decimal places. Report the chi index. -3280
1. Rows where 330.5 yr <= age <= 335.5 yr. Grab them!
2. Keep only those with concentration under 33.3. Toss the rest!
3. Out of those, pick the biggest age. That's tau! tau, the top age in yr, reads 335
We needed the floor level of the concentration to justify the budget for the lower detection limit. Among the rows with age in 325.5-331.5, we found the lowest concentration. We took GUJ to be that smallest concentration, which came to 32.66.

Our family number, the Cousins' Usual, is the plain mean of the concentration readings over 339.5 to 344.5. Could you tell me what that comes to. 36.7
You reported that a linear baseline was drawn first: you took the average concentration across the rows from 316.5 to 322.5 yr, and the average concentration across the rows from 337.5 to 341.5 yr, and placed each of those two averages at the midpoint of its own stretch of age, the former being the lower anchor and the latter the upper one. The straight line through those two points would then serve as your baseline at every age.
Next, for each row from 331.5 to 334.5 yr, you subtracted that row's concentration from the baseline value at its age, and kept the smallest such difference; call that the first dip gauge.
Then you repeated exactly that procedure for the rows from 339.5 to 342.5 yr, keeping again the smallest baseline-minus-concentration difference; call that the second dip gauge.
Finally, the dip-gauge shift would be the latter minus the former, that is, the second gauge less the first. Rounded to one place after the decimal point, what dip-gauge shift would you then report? 2.9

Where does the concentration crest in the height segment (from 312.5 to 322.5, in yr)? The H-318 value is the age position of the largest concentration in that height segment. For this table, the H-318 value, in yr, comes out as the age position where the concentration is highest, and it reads 322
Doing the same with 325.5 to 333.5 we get 332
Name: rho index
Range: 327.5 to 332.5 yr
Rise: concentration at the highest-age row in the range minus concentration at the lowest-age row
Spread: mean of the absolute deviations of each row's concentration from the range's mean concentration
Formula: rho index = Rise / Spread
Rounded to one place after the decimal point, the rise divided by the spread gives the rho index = 2.5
